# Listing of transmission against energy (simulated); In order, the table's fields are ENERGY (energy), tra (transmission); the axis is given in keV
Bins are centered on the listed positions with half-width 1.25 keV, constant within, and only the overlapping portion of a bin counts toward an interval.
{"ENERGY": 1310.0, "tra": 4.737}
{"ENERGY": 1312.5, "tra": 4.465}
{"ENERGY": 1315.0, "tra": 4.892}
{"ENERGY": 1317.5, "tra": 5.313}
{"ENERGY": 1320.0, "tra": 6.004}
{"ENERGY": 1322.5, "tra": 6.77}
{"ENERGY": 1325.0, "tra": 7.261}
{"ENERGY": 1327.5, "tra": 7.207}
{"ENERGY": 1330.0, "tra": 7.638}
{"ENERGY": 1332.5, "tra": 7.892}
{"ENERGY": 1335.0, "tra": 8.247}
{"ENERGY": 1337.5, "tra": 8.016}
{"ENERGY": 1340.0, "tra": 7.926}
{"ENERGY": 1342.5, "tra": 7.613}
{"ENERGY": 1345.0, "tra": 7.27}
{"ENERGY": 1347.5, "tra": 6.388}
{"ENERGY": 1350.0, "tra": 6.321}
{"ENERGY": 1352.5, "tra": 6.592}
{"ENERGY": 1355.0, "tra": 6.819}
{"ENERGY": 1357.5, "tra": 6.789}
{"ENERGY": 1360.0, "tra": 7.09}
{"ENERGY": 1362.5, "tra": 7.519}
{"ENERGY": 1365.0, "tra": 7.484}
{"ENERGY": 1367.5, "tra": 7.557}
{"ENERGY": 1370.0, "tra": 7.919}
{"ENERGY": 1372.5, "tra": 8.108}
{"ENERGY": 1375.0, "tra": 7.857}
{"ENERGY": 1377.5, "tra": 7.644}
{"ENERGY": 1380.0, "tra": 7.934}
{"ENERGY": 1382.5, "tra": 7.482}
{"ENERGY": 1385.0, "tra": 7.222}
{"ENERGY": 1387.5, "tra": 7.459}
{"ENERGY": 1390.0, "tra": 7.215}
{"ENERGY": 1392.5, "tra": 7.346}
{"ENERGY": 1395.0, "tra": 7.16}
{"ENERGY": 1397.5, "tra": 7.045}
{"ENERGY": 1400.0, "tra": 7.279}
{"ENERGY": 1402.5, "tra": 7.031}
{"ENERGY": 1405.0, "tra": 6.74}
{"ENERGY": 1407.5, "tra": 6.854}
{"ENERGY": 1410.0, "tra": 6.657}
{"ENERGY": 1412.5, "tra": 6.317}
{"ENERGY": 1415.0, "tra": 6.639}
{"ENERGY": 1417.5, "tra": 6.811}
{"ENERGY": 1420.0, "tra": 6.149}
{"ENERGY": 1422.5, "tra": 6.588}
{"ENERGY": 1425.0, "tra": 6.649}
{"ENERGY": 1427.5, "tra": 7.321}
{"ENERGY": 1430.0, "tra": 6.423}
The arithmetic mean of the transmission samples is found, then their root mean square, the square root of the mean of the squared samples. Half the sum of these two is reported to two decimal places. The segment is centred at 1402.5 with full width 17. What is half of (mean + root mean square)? 6.97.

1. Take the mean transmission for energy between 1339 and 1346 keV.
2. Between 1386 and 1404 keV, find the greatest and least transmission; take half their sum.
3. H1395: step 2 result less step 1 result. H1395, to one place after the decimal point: -0.4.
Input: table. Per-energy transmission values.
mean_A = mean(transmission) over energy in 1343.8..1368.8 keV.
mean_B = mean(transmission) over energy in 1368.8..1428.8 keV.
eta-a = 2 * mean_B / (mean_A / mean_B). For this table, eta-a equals 14.6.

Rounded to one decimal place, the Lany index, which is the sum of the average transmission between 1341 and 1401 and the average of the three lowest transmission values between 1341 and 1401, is 13.7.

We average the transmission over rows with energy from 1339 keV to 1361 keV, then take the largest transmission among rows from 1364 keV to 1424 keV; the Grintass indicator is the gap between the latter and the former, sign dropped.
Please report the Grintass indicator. 1.1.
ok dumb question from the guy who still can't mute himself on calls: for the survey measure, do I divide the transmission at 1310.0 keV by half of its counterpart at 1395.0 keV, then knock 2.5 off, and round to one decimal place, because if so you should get -1.2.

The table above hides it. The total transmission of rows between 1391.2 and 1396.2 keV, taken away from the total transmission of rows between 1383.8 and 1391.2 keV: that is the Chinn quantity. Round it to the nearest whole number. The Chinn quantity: 7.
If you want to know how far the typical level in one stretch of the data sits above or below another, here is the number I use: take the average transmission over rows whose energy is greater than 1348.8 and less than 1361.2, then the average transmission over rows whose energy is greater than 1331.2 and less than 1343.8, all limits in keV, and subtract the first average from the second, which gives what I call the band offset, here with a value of 1.2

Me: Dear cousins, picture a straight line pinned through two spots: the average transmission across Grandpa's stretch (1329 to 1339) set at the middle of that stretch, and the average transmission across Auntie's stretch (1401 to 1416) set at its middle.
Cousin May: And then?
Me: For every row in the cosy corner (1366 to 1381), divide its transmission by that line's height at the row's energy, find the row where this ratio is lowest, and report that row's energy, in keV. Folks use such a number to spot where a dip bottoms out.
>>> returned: 1367.5 keV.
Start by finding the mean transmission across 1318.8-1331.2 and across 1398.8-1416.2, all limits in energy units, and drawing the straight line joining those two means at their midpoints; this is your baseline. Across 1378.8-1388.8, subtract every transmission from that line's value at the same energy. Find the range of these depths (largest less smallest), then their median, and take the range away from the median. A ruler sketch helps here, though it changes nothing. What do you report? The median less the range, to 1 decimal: -1.3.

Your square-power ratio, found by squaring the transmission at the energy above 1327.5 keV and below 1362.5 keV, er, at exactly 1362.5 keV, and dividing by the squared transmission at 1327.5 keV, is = 1.1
